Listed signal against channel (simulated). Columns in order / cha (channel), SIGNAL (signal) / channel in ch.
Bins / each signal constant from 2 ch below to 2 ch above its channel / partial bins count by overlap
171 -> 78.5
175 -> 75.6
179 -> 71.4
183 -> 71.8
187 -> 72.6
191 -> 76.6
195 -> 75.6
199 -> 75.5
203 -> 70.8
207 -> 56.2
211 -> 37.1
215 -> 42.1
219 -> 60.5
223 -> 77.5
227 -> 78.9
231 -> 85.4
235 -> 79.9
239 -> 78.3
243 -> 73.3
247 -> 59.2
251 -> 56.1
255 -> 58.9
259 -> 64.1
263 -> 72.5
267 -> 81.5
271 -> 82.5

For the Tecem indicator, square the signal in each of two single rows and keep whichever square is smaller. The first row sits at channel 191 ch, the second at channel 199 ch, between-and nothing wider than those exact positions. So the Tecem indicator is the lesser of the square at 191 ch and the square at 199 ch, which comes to 5700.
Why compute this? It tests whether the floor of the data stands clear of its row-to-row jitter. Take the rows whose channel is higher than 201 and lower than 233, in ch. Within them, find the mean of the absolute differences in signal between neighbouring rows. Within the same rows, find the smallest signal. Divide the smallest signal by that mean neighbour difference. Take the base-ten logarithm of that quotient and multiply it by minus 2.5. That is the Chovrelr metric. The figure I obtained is -1.3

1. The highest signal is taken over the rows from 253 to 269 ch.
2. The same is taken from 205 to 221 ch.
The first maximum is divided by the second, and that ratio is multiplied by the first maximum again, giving 110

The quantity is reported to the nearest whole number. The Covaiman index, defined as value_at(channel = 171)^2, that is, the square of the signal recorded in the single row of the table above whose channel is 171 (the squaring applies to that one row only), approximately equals 6162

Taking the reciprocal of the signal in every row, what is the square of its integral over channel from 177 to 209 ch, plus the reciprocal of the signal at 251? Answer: 0.22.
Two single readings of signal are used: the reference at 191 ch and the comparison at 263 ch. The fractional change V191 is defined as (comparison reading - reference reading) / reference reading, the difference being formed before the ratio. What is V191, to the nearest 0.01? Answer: -0.05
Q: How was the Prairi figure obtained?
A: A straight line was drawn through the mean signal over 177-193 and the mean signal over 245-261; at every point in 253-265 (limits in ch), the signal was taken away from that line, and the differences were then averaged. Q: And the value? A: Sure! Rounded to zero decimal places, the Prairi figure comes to -7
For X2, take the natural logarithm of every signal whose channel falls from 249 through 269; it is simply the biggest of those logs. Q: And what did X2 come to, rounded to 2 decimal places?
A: 4.40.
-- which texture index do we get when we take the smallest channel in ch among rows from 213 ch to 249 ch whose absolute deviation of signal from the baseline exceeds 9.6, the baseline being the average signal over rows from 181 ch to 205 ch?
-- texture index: 215 ch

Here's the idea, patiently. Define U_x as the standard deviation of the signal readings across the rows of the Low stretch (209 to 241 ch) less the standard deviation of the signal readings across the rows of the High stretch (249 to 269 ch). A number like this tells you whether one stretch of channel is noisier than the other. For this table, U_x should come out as 8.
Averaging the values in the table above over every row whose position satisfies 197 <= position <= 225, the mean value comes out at 60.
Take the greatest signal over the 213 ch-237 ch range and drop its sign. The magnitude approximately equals 85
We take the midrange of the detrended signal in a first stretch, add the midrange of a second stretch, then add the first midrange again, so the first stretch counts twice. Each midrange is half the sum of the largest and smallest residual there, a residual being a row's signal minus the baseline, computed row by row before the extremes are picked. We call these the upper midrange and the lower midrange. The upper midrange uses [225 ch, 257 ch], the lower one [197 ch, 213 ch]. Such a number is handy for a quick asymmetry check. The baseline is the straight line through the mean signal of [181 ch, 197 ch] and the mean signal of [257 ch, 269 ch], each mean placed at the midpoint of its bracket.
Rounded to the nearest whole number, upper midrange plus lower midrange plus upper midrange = -22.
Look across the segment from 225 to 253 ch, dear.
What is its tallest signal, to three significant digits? 85.4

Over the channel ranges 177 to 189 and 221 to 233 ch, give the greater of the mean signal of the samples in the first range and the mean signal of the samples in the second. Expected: 81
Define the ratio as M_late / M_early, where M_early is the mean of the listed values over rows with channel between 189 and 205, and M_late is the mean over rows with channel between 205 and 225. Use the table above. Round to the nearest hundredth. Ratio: 0.73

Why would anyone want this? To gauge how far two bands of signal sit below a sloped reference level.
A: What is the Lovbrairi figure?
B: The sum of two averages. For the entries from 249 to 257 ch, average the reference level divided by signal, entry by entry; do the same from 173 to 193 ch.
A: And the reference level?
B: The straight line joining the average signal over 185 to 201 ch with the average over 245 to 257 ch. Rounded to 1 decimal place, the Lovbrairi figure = 2.1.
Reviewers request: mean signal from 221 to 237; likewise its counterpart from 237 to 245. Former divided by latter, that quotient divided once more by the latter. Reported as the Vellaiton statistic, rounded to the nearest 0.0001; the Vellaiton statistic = 0.0140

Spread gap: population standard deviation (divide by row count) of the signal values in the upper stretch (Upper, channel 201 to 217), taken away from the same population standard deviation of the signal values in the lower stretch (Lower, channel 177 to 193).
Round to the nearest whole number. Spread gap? -11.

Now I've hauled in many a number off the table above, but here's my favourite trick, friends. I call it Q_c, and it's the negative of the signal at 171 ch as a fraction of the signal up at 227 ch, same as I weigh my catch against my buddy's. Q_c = -0.99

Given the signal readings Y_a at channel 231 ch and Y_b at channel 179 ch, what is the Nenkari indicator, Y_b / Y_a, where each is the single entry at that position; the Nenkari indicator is 0.84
